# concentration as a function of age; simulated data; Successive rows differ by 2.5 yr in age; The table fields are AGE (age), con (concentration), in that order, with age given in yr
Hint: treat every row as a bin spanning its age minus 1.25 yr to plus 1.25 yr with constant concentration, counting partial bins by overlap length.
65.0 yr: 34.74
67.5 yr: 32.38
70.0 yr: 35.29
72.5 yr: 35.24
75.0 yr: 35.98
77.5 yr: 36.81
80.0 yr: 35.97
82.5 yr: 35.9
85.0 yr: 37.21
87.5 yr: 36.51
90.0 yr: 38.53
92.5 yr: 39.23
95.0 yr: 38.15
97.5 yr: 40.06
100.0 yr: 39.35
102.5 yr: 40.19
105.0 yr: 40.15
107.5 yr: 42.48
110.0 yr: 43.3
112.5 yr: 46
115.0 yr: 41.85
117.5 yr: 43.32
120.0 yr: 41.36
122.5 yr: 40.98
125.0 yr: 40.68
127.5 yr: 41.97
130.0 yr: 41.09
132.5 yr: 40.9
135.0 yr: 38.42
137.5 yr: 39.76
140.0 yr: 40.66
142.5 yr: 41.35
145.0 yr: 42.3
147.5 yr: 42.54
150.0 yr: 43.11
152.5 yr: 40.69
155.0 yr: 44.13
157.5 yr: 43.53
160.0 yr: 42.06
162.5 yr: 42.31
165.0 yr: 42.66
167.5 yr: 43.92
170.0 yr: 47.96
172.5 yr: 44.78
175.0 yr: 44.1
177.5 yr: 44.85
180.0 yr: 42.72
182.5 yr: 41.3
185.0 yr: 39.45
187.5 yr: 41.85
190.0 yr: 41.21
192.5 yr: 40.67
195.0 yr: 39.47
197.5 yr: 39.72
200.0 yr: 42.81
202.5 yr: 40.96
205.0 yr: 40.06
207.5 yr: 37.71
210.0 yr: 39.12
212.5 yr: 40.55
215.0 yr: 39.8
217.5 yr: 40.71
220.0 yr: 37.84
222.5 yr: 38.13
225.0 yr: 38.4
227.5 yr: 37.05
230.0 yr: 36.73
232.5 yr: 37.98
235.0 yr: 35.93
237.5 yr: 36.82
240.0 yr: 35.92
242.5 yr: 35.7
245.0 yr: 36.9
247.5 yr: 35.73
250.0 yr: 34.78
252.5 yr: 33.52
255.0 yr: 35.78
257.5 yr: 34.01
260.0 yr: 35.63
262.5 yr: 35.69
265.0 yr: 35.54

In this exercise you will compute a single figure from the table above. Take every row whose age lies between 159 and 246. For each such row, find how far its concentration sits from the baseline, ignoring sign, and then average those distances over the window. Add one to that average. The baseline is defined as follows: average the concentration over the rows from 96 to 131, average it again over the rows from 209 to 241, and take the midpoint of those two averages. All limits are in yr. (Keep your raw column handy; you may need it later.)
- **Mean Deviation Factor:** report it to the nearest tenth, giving 3.4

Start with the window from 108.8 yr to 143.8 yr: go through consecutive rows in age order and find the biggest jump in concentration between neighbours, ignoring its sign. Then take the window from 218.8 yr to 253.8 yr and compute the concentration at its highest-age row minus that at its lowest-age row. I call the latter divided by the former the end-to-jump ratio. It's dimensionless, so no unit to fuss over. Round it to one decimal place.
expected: -1.0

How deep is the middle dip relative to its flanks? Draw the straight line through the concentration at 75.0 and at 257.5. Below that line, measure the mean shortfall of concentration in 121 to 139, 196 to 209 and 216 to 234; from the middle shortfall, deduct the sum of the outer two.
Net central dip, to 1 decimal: 3.3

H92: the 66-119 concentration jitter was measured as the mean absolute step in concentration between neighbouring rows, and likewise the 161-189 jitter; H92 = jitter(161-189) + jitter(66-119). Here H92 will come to 3.1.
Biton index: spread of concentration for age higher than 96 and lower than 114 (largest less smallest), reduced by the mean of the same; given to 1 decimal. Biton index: -35.0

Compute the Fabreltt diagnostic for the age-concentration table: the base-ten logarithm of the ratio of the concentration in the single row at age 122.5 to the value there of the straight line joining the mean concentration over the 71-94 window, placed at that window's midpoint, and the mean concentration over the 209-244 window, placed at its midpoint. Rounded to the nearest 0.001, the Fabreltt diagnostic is 0.043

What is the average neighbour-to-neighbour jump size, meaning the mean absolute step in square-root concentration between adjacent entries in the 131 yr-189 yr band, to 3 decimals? 0.116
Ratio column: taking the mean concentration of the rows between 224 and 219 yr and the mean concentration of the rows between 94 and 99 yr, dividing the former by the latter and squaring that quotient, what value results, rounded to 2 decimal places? 0.94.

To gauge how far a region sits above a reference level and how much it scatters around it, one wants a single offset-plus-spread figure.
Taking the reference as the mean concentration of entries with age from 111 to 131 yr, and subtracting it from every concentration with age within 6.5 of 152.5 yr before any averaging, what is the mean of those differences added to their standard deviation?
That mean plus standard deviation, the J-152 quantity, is 2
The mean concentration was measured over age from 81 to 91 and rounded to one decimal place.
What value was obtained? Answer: 37.0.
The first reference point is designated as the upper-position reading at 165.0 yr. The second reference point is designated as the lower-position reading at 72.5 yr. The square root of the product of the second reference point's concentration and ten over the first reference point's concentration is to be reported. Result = 2.87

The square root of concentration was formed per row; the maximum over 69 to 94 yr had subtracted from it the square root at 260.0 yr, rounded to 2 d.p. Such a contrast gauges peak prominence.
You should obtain 0.29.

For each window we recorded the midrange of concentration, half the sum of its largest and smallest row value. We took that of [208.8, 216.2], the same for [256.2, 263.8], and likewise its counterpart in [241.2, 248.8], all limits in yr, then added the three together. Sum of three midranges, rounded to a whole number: 111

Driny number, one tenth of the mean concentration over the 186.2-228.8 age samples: 3.98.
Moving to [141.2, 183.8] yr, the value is 4.32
